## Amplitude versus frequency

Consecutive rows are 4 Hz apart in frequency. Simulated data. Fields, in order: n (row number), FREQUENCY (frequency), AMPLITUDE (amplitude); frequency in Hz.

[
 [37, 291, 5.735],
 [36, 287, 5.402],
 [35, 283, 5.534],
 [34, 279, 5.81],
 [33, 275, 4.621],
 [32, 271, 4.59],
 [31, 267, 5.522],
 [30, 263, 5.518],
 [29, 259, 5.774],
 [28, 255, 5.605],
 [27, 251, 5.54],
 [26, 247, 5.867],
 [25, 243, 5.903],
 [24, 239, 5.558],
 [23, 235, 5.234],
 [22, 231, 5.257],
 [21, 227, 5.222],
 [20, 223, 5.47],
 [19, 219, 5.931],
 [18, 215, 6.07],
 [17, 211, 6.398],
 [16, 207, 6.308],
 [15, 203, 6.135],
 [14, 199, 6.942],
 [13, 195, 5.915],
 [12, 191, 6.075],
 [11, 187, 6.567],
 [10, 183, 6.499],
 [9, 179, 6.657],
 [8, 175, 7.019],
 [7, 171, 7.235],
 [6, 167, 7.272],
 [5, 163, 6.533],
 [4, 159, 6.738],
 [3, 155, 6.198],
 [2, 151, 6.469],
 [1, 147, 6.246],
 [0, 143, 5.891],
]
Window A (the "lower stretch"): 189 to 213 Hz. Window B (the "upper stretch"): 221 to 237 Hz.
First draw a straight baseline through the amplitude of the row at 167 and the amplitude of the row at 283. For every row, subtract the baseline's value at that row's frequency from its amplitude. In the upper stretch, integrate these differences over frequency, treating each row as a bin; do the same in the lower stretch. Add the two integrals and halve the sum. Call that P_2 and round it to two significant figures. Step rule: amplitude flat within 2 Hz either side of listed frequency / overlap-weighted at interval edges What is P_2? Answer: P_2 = -14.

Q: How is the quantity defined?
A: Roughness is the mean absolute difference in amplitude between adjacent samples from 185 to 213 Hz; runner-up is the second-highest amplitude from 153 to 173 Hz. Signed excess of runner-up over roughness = 6.8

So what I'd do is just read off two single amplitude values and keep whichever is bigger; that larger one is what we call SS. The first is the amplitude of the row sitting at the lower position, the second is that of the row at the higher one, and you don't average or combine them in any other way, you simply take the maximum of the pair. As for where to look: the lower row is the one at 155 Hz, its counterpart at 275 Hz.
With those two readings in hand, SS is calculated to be 6.20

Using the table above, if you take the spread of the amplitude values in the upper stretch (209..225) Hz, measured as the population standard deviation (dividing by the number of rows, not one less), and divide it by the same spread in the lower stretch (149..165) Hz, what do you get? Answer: 1.7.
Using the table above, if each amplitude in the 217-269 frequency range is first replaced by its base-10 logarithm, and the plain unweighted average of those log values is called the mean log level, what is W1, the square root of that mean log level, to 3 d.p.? 0.863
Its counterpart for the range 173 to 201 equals 0.902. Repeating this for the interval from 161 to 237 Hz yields 0.891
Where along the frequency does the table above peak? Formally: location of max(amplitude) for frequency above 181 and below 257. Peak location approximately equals 199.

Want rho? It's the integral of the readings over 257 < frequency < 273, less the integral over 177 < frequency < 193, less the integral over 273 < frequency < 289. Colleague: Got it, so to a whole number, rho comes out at -103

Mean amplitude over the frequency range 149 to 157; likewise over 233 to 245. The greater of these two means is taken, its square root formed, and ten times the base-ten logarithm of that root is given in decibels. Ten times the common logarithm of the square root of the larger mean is 4.01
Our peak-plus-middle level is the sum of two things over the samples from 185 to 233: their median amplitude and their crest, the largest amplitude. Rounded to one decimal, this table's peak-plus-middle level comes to 13.0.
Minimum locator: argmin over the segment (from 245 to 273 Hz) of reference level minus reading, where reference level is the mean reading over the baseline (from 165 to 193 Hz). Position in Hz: 247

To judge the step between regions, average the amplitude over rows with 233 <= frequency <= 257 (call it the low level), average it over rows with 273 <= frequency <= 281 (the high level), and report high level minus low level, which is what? -0.40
